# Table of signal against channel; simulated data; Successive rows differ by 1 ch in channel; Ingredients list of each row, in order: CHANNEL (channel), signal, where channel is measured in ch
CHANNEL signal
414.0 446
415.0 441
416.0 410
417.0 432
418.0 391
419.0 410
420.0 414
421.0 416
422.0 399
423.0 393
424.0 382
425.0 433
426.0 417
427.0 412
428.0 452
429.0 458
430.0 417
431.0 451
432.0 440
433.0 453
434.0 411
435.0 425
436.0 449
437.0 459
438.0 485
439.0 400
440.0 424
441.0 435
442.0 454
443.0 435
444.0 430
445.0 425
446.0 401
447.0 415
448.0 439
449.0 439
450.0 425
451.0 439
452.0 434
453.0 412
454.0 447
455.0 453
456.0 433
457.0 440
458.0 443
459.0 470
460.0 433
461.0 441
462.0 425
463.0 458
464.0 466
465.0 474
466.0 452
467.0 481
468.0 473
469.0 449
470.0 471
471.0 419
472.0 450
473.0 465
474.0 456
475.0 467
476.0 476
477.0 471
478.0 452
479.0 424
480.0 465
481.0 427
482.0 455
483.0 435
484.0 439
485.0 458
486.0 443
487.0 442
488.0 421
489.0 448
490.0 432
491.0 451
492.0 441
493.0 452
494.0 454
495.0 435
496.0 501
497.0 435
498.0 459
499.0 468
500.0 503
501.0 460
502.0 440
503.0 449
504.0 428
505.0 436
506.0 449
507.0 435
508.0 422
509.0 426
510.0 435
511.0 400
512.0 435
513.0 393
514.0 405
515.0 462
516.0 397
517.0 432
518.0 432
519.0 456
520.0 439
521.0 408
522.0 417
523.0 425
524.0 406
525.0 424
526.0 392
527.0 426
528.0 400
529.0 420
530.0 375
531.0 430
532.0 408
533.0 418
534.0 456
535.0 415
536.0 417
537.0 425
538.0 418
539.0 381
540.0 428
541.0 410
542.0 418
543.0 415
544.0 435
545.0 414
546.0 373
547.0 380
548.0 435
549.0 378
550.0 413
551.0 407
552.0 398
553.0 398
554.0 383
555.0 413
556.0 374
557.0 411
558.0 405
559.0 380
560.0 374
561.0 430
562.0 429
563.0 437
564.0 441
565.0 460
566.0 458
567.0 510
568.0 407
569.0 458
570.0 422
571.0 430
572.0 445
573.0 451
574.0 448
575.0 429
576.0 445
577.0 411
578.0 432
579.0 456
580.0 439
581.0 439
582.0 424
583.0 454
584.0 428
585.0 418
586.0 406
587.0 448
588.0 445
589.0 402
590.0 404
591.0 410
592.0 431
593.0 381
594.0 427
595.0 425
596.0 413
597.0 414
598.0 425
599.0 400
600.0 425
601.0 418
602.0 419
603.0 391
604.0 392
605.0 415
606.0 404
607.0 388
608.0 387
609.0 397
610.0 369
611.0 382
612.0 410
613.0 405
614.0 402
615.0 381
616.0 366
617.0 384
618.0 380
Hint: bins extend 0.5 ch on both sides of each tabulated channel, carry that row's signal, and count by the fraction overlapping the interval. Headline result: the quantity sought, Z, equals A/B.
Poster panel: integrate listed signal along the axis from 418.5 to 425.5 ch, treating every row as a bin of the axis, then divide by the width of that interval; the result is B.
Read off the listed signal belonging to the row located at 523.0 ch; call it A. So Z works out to 1.04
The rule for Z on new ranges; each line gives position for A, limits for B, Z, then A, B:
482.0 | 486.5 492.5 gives 1.04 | 455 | 439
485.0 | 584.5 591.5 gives 1.09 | 458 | 419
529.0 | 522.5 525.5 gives 1.00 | 420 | 418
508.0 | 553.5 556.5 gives 1.08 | 422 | 390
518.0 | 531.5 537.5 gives 1.02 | 432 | 423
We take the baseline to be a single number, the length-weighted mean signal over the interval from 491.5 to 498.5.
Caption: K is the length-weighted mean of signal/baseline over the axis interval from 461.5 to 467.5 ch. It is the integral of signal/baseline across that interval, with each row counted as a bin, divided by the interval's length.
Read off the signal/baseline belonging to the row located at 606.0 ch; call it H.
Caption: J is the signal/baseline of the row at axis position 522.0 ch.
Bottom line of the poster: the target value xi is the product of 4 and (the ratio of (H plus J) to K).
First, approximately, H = 0.89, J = 0.92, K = 1.01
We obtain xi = 7.1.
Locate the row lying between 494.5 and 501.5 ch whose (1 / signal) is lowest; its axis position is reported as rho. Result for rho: 500.0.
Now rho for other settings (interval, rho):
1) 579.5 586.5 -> 583.0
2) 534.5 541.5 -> 540.0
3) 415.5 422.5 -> 417.0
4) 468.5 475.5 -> 470.0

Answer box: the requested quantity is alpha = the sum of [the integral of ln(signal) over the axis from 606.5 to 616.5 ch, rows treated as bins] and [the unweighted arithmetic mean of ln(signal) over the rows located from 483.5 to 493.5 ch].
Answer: 65.7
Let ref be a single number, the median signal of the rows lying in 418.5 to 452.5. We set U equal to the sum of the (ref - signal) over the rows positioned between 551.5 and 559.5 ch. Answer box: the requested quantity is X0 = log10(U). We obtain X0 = 2.41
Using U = 258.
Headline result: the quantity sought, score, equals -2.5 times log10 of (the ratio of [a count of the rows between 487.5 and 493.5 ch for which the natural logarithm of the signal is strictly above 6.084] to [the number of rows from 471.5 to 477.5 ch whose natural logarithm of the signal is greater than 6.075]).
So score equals 0.44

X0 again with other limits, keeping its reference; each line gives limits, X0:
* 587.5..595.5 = 1.98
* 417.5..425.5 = 2.26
